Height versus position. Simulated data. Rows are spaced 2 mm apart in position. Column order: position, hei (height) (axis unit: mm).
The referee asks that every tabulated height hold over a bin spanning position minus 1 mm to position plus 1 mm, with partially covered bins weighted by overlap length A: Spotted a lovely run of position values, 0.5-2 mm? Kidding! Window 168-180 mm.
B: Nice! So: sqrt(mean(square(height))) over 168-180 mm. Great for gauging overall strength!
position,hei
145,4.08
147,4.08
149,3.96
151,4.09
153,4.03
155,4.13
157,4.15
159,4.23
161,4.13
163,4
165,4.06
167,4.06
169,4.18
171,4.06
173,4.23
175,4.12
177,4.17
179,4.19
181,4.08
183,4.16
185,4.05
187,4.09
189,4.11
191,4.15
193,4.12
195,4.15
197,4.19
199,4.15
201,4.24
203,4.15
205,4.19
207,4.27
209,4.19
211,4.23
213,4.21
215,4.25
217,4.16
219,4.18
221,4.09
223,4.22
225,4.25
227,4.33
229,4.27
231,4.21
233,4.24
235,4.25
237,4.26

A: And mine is 4.16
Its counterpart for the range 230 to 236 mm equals 4.23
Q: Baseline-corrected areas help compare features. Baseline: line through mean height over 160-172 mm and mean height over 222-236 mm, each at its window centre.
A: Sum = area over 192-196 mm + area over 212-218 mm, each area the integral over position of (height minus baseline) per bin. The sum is -0.14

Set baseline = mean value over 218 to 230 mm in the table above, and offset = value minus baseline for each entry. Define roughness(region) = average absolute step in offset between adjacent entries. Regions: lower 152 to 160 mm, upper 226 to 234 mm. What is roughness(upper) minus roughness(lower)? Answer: -0.017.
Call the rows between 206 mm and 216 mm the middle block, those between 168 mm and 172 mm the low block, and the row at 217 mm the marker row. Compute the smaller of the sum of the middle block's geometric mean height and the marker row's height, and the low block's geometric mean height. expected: 4.12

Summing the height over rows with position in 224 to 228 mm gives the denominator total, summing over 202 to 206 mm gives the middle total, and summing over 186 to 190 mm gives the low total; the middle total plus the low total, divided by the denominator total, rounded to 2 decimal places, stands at 1.93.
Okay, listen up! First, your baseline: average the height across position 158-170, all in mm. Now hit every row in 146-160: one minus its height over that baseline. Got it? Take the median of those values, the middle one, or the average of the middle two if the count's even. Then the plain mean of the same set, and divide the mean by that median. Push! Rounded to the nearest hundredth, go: 0.71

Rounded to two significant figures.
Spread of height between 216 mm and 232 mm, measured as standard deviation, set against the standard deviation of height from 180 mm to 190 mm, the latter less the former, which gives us -0.032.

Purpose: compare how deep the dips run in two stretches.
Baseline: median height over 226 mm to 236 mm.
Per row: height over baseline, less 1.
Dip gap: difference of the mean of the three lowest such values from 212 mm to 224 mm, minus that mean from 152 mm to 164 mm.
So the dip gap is 0.021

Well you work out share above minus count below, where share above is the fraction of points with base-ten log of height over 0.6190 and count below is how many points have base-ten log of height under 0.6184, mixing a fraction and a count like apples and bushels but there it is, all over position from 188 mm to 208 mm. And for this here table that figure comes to -6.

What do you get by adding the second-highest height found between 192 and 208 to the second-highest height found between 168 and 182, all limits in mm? 8.43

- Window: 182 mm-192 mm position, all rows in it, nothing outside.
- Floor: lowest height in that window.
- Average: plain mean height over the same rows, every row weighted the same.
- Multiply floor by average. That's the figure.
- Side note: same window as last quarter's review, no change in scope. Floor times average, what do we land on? 16.7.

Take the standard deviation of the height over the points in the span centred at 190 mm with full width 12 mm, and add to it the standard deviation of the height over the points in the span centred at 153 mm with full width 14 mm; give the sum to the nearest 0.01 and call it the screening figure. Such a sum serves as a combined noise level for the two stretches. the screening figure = 0.12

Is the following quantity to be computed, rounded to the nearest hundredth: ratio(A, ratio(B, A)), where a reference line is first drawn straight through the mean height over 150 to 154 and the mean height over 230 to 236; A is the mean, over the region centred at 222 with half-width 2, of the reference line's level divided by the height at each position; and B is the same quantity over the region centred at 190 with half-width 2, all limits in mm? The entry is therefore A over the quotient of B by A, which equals 1.02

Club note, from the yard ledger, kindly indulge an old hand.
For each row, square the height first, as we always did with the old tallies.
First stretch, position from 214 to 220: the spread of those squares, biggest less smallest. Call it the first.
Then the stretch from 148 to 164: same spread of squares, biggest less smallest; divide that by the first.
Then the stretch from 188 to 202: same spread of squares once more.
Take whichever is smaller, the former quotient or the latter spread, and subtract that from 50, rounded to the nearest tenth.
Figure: 48.9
